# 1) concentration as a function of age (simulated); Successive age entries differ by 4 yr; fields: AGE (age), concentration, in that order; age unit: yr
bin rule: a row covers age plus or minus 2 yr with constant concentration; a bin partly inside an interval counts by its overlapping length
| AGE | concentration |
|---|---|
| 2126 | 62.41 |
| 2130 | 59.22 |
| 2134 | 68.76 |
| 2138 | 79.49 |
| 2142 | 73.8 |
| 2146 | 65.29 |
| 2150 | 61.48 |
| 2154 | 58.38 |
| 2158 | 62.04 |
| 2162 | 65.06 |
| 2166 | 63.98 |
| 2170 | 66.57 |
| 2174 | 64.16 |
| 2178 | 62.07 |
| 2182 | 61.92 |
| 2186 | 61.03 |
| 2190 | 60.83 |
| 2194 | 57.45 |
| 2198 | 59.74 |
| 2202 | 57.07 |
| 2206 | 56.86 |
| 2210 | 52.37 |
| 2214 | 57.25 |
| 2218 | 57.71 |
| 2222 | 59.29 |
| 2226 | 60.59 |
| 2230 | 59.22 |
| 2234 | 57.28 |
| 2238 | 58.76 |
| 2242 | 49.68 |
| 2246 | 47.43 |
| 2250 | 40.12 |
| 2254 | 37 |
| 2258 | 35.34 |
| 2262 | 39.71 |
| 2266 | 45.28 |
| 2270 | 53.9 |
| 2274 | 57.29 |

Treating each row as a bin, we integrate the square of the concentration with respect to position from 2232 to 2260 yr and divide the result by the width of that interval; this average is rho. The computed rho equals 2240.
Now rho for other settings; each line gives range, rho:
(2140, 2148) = 4855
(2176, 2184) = 3843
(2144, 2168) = 3938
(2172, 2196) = 3755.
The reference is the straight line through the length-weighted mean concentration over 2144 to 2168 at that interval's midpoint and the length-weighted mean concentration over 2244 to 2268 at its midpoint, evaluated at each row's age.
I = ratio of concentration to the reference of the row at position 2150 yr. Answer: 0.96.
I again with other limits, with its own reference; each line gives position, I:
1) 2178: 1.07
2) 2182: 1.09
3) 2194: 1.06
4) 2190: 1.10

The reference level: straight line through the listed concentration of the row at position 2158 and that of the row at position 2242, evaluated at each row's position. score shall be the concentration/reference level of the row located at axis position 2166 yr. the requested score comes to 1.05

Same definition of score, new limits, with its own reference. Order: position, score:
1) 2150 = 0.97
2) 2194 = 1.01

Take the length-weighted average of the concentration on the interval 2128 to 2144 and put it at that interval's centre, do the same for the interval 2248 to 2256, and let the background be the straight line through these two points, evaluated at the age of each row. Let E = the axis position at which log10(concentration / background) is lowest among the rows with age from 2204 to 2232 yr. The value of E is 2210 yr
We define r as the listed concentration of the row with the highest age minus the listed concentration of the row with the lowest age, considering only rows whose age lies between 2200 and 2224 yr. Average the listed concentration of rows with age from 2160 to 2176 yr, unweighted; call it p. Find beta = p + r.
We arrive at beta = 67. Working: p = 64.9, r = 2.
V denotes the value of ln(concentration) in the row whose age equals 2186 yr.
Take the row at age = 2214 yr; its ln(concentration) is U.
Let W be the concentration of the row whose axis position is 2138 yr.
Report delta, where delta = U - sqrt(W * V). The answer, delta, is -14.0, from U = 4.05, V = 4.11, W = 79.49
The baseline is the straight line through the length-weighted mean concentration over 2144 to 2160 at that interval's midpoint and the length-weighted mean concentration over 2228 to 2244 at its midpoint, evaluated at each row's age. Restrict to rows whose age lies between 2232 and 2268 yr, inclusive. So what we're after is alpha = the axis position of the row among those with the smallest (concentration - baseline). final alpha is 2258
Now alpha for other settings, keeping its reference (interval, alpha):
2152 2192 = 2154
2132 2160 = 2154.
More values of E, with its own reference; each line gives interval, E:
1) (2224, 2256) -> 2254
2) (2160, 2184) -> 2162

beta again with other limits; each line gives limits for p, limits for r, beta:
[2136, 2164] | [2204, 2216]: 67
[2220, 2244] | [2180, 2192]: 56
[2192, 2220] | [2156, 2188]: 56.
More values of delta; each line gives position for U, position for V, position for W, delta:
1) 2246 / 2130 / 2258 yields -8.2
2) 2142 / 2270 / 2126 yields -11.5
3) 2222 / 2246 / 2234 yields -10.8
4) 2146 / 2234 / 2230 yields -11.3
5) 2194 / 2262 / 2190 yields -10.9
